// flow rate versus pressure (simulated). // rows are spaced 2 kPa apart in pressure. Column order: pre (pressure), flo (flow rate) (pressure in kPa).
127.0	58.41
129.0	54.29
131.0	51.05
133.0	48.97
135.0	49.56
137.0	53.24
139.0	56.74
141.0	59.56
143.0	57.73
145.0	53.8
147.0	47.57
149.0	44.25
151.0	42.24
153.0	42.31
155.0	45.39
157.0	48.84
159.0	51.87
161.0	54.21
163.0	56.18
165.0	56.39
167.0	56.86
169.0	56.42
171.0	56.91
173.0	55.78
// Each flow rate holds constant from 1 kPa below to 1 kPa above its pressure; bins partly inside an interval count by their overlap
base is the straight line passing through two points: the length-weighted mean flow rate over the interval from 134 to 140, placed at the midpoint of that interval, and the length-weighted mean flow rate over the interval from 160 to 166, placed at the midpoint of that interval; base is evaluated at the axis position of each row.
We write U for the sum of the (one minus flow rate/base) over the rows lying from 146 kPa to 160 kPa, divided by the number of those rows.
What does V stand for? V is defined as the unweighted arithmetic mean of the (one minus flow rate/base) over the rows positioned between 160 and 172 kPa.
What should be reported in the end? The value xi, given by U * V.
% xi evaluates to -0.001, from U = 0.16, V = -0.01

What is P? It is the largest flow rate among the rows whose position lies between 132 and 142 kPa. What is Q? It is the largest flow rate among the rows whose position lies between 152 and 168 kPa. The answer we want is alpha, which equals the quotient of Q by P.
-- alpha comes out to 0.95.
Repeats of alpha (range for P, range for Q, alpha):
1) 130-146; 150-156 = 0.76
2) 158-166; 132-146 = 1.06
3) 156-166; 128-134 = 0.96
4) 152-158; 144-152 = 1.10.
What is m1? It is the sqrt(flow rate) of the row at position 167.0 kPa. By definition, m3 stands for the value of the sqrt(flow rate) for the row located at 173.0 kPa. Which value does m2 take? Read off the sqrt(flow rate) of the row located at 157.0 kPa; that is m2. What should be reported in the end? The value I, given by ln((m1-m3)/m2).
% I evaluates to -4.6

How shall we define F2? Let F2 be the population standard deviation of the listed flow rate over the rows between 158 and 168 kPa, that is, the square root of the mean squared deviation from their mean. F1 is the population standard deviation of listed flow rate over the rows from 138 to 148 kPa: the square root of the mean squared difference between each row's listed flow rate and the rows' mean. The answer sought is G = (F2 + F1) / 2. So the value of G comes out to 3.02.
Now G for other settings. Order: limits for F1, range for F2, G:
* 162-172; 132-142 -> 2.18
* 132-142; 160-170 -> 2.50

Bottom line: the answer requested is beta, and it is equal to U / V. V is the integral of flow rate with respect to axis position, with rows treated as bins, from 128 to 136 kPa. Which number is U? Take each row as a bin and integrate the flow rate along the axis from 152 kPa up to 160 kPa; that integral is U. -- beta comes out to 0.92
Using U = 377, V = 408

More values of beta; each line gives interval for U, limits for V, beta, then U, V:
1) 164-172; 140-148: 1.04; 453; 437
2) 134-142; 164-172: 0.97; 438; 453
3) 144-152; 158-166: 0.86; 376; 437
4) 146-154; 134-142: 0.80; 353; 438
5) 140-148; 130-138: 1.08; 437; 406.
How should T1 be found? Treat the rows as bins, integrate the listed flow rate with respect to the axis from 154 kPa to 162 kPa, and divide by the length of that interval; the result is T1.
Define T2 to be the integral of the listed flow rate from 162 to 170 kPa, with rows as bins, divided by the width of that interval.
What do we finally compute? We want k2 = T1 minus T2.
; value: -6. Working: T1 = 50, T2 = 56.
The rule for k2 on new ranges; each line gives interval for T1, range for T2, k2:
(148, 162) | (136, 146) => -9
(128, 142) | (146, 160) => 7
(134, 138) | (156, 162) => 0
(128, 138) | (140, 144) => -7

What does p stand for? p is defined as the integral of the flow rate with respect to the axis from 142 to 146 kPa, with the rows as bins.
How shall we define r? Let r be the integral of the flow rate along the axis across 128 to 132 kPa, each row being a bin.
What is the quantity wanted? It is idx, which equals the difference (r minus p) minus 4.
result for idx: -16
